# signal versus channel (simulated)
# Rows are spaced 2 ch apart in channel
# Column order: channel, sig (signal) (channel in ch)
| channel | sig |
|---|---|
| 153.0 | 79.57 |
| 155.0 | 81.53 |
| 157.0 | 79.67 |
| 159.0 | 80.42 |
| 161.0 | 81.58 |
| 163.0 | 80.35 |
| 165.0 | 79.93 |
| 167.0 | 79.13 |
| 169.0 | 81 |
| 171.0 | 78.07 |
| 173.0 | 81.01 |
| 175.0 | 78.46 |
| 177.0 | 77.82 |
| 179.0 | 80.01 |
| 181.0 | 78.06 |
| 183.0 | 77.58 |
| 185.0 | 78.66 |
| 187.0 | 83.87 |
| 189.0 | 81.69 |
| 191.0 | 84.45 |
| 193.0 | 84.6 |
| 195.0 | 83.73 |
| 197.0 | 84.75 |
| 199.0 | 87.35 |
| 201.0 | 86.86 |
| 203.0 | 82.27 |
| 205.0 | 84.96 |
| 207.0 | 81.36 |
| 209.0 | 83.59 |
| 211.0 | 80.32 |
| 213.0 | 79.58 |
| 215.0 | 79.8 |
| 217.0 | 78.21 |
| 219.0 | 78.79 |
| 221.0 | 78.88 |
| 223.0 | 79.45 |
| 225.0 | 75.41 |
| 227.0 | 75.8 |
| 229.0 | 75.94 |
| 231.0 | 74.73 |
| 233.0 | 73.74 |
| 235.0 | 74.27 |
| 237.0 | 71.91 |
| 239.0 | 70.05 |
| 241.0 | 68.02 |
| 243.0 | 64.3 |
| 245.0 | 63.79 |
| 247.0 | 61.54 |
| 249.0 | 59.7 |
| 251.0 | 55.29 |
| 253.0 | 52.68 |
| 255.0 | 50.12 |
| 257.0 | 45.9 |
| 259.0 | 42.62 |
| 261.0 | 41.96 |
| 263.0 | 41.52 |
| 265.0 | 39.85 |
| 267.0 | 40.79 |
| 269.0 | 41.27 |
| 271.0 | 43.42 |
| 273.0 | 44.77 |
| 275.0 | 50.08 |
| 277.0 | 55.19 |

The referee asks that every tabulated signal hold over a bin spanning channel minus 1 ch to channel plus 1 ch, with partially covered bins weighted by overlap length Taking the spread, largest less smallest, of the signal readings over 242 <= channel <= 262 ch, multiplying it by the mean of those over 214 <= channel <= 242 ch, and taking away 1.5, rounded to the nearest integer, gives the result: 1682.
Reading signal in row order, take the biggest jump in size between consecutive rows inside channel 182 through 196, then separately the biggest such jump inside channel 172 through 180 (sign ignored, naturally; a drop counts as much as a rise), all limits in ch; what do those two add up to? 7.8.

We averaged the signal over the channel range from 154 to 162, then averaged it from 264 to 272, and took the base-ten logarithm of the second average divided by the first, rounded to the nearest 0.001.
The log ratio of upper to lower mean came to -0.291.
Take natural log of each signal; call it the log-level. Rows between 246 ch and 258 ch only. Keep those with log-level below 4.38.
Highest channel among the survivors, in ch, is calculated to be 257.0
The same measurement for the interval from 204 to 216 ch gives 215.0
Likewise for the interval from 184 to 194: 185.0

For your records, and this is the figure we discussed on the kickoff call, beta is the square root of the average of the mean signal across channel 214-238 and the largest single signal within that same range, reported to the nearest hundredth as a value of 8.84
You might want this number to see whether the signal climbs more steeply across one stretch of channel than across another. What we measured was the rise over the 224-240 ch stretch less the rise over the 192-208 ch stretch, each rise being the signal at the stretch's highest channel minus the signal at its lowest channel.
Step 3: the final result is -2.1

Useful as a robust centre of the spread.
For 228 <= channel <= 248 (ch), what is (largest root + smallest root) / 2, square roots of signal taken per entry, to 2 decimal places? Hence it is 8.28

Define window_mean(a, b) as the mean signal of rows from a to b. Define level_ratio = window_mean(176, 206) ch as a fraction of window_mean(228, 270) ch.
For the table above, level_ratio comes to 1.43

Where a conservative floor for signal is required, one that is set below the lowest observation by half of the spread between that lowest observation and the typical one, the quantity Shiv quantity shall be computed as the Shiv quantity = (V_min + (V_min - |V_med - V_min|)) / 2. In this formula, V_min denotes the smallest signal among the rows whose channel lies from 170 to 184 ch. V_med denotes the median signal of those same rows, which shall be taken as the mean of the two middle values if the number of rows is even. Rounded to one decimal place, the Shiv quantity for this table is 77.3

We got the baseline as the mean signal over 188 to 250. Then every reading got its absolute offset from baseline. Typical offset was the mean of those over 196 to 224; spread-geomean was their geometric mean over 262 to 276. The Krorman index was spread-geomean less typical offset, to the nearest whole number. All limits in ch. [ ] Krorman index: 29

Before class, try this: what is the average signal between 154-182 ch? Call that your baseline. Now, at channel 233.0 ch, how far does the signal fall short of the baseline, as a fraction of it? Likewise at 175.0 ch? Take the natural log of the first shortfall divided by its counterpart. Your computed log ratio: 1.5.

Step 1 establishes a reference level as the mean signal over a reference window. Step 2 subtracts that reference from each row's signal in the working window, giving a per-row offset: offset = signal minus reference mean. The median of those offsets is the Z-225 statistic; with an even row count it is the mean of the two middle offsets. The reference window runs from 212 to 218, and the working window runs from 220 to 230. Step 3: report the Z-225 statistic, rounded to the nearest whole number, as -3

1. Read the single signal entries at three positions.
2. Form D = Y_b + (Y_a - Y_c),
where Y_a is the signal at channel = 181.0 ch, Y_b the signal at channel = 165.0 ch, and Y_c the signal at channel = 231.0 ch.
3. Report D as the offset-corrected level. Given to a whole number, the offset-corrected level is 83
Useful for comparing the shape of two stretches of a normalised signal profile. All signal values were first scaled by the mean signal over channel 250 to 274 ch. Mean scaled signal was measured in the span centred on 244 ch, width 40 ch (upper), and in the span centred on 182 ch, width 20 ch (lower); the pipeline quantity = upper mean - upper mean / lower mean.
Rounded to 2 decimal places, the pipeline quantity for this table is 0.60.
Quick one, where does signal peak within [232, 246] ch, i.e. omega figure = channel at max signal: 235.0 ch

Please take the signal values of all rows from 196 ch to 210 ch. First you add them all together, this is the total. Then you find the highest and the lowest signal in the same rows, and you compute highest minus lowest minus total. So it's -585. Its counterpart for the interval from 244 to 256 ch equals -329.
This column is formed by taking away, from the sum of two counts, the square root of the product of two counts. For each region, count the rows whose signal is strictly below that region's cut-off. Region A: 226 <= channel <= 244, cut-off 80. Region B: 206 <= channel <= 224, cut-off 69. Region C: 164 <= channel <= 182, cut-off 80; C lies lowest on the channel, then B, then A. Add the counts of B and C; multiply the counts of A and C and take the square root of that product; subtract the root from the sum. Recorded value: -1.3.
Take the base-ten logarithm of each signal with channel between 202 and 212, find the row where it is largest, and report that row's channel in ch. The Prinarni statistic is 205.0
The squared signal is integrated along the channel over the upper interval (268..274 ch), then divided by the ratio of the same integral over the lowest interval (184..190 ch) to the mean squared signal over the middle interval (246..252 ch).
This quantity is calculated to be 975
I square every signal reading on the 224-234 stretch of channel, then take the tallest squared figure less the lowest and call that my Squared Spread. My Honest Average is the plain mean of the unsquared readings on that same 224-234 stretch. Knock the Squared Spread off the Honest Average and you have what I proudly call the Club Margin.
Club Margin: -254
